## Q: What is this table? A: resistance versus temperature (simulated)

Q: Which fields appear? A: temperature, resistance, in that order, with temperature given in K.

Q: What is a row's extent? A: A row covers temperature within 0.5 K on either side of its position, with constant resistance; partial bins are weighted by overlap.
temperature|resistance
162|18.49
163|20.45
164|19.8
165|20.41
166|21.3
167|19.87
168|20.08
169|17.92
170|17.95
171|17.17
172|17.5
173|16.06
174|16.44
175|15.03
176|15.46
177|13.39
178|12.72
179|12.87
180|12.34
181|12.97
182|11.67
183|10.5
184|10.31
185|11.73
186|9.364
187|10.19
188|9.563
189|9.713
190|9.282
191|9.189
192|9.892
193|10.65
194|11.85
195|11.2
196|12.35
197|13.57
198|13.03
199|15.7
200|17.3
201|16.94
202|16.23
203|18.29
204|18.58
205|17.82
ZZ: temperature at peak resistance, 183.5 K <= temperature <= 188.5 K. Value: 185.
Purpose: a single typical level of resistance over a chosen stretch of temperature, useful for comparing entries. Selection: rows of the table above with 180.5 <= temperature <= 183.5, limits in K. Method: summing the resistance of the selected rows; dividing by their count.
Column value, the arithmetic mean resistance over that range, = 12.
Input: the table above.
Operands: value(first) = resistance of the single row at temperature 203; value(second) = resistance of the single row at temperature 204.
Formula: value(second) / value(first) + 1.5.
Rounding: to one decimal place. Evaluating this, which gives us 2.5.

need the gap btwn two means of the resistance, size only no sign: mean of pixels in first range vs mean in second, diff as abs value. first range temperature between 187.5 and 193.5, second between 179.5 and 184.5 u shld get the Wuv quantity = 1.8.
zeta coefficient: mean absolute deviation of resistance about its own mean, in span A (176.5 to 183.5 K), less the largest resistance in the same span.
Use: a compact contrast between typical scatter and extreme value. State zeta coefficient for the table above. -13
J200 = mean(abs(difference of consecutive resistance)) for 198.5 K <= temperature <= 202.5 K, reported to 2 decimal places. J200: 0.89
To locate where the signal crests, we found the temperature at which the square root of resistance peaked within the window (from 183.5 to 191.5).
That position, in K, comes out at 185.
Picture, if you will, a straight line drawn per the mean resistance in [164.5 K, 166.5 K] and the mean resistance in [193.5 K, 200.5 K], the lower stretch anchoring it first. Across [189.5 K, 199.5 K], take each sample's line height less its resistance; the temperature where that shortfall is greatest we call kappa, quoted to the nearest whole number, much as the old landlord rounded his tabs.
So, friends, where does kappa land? 190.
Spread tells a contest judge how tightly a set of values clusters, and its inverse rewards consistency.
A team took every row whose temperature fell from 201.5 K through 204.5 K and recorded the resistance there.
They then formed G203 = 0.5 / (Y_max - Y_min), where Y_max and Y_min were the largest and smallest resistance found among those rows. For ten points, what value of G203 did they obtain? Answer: 0.21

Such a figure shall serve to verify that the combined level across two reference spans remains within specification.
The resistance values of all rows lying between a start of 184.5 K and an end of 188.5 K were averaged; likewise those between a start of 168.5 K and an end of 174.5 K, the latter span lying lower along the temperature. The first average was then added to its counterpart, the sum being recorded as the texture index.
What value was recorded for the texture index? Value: 27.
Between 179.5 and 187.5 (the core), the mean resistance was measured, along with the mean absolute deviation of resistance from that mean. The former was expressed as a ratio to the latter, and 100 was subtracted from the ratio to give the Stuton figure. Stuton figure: -89.3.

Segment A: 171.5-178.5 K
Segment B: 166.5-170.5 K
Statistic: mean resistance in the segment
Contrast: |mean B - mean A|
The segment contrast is 4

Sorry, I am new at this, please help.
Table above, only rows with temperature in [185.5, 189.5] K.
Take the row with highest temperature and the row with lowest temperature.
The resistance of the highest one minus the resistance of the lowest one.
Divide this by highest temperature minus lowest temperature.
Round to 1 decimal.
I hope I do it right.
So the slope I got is 0.1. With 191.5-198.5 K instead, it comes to 0.5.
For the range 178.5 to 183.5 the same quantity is -0.6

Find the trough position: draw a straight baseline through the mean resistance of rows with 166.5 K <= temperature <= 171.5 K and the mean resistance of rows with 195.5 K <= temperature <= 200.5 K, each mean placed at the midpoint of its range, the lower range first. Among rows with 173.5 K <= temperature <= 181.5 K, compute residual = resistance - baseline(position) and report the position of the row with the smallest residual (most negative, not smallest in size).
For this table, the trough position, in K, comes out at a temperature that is 180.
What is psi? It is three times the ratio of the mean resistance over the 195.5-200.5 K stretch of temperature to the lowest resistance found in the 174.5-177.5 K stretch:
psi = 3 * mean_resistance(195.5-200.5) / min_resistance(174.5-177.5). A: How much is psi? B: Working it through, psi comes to 3.2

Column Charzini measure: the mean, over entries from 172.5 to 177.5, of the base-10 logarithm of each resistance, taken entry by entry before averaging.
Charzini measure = 1.18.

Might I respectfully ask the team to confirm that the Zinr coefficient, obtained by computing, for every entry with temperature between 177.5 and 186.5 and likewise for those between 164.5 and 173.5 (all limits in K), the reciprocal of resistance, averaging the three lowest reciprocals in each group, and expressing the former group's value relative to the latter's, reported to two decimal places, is 1.60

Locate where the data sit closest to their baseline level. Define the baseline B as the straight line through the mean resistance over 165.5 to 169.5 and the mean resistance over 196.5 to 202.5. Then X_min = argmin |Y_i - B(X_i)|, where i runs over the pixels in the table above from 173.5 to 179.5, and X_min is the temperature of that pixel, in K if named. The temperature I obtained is 174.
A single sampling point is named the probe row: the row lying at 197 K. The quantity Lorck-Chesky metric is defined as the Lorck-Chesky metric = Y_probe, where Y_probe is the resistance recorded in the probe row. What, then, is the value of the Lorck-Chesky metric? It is 13.57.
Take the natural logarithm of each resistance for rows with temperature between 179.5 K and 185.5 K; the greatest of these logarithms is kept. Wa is 2.6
